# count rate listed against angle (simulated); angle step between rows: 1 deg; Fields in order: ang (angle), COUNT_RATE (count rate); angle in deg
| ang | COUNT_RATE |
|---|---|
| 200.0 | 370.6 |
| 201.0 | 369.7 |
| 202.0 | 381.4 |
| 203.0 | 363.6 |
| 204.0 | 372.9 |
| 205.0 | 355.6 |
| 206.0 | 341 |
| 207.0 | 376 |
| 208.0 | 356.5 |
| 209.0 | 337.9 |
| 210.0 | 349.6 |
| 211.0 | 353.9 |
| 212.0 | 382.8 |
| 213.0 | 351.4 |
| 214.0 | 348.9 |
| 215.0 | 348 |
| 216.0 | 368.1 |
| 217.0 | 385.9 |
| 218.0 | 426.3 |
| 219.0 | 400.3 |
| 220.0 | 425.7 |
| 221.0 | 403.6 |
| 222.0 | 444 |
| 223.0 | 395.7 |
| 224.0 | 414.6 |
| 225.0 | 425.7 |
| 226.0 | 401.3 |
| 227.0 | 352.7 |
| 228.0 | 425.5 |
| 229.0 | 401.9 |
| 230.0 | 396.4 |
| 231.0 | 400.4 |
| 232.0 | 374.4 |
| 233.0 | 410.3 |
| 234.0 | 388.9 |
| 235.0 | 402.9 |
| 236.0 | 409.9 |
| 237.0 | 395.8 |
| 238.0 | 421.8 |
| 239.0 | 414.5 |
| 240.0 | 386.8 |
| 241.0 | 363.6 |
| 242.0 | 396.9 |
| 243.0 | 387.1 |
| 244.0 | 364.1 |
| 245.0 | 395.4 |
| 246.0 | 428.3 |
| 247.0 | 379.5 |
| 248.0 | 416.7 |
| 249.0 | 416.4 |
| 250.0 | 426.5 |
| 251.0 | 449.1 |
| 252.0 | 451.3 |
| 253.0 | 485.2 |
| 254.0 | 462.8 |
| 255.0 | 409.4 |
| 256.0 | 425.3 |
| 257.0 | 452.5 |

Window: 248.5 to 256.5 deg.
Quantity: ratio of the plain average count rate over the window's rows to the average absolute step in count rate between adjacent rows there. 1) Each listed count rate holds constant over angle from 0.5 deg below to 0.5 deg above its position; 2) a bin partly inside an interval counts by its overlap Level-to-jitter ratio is 19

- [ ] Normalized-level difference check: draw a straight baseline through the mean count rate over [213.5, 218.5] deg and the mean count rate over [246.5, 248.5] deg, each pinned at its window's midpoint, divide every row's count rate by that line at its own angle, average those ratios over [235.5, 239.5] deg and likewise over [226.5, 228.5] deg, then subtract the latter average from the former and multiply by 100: 3.6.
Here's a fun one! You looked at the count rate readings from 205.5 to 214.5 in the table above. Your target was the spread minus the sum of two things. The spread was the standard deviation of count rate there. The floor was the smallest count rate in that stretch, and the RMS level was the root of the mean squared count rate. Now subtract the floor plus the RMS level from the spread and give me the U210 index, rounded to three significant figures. -679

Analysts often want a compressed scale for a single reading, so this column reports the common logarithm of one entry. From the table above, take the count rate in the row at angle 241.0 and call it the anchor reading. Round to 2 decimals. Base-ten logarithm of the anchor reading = 2.56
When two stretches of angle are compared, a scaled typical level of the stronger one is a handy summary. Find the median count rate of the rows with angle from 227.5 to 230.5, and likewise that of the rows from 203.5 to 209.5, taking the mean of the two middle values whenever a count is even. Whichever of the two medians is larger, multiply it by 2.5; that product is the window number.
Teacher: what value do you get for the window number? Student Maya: 1005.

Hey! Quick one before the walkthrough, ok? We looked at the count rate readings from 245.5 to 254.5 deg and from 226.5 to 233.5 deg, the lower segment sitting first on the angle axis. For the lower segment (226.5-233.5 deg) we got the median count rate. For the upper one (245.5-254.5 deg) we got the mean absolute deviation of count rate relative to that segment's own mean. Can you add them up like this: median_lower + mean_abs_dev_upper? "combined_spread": 424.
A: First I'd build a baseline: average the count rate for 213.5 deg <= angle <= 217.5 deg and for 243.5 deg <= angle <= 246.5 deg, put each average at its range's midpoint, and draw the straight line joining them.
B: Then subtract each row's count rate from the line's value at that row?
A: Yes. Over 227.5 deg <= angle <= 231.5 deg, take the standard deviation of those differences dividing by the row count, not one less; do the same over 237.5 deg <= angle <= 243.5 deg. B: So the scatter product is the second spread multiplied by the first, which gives 255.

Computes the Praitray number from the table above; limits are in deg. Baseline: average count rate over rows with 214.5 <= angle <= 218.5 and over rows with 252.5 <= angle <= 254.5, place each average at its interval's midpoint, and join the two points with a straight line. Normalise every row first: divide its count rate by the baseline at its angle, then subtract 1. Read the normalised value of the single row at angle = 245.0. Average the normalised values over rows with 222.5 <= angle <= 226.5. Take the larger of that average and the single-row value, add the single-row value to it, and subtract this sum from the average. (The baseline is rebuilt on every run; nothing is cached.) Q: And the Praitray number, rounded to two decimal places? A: 0.13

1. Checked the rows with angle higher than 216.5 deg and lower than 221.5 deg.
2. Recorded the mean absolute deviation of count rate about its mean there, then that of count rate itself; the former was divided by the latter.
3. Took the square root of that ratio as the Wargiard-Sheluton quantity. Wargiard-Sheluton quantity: 0.19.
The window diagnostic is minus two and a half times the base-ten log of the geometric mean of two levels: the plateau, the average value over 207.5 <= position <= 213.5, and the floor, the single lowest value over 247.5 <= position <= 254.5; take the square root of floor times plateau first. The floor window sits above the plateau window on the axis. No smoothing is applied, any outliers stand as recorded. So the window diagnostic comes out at -6.46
